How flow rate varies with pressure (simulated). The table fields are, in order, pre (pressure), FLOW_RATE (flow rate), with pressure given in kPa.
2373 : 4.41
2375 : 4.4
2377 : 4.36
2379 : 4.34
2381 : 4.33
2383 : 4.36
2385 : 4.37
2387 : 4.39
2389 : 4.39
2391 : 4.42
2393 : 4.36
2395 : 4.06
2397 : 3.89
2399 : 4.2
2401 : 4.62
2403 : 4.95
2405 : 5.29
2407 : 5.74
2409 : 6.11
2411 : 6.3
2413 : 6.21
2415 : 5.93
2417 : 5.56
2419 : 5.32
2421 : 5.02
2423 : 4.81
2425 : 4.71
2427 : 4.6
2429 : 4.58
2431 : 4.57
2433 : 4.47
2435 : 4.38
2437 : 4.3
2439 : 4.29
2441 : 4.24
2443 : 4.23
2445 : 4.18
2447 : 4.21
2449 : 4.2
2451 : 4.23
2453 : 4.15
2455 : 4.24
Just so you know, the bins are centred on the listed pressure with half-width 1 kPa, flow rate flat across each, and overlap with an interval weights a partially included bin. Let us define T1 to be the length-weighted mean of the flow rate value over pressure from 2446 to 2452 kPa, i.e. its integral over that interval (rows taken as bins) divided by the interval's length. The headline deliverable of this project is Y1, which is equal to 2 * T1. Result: 8.4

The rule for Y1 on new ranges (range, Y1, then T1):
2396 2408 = 9.6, 4.8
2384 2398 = 8.5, 4.3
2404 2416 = 11.9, 5.9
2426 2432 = 9.2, 4.6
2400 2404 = 9.6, 4.8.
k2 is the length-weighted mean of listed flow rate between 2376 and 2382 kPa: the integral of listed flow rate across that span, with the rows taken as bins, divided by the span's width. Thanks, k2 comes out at 4.34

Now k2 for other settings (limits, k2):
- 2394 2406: 4.50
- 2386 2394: 4.39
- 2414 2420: 5.60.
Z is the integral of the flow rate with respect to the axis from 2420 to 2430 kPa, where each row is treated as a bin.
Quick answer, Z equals 47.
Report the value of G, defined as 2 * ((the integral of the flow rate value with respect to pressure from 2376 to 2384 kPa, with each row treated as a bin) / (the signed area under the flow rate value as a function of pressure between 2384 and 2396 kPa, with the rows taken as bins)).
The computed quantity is 1.3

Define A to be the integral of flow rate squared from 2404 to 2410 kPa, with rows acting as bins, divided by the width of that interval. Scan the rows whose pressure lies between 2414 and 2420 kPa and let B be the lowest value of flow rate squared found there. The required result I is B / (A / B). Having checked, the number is 24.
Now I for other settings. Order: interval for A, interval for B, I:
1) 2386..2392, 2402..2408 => 31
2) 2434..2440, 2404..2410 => 42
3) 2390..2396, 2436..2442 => 18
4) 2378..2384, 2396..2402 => 12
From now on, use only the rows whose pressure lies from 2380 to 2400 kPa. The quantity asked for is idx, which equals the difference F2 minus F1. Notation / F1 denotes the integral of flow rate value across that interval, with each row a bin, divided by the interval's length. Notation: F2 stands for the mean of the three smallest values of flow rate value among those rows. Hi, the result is -0.2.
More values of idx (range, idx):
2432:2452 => -0.1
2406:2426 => -0.7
